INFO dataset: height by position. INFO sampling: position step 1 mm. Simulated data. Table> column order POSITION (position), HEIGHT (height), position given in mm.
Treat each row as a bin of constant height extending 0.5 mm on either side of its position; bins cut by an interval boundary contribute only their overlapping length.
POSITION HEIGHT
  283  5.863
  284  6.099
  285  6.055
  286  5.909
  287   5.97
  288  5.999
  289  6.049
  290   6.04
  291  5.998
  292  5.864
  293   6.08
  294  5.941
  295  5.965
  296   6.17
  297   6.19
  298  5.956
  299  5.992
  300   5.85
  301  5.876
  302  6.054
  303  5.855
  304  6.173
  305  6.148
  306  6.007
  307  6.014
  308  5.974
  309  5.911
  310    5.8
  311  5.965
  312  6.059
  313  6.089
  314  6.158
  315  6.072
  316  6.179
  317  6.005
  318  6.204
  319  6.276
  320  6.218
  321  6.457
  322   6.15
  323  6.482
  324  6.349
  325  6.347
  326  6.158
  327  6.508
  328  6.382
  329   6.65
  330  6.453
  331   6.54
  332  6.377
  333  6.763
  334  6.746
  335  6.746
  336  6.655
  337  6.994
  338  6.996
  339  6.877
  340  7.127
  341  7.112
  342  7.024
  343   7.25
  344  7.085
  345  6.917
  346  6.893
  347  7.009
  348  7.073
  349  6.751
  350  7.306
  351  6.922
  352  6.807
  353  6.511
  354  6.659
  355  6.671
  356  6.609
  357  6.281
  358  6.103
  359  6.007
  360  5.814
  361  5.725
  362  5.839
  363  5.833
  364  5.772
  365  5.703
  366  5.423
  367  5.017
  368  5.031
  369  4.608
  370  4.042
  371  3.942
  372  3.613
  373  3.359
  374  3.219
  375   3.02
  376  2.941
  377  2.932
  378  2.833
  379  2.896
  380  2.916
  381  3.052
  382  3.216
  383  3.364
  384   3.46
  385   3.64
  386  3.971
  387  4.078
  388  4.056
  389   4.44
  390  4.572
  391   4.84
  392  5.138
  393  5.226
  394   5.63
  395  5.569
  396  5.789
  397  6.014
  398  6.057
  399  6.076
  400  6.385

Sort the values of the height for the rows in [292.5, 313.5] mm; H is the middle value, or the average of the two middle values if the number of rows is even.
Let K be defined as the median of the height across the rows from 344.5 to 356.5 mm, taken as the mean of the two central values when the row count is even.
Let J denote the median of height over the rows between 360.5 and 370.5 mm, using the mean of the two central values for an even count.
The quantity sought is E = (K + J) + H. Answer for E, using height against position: 18.4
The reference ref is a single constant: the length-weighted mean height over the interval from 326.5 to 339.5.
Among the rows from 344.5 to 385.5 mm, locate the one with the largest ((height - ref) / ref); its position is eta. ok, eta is 350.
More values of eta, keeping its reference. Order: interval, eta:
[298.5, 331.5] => 329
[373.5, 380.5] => 374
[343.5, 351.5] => 350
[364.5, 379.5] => 365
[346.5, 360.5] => 350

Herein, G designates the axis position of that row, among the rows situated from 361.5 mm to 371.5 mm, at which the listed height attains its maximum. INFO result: 362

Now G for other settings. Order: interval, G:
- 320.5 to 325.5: 323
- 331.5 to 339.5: 338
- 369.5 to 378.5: 370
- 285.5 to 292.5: 289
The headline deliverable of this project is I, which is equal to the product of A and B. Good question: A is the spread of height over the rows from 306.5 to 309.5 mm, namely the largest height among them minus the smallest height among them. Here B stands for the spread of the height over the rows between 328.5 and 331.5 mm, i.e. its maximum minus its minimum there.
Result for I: 0.020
